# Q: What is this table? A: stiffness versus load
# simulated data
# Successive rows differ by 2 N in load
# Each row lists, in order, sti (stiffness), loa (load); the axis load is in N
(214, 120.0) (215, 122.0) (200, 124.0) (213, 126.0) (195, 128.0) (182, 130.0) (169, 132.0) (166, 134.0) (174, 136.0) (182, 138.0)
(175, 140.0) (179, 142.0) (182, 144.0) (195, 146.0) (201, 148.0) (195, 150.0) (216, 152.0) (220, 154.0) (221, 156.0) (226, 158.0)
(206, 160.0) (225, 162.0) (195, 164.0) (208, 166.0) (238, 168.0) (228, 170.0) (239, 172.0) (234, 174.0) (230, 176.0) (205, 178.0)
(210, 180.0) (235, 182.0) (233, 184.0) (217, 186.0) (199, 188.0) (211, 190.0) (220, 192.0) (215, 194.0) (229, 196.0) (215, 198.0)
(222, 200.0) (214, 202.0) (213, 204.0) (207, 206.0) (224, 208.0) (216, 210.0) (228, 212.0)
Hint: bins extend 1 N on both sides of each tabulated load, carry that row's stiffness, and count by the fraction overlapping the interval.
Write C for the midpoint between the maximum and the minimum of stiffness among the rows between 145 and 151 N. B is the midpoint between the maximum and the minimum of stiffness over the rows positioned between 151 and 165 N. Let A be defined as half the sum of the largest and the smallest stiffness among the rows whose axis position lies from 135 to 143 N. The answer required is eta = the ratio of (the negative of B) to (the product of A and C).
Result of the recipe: -0.0060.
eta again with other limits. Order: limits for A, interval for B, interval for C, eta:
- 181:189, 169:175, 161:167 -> -0.0051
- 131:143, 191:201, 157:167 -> -0.0061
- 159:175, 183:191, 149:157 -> -0.0048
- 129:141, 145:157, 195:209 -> -0.0055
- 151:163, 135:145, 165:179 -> -0.0037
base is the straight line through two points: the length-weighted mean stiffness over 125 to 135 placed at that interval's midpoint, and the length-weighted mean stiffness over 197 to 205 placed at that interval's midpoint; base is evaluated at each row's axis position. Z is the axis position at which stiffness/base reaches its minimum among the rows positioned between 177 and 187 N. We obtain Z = 178.0 N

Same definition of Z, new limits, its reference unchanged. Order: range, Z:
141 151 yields 142.0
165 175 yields 166.0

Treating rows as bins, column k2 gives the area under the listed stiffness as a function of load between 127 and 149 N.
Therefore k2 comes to 4000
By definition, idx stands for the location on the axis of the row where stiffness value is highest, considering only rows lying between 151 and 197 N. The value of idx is 172.0 N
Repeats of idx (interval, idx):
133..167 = 158.0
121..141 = 122.0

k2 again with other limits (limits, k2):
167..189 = 4936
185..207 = 4724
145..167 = 4616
